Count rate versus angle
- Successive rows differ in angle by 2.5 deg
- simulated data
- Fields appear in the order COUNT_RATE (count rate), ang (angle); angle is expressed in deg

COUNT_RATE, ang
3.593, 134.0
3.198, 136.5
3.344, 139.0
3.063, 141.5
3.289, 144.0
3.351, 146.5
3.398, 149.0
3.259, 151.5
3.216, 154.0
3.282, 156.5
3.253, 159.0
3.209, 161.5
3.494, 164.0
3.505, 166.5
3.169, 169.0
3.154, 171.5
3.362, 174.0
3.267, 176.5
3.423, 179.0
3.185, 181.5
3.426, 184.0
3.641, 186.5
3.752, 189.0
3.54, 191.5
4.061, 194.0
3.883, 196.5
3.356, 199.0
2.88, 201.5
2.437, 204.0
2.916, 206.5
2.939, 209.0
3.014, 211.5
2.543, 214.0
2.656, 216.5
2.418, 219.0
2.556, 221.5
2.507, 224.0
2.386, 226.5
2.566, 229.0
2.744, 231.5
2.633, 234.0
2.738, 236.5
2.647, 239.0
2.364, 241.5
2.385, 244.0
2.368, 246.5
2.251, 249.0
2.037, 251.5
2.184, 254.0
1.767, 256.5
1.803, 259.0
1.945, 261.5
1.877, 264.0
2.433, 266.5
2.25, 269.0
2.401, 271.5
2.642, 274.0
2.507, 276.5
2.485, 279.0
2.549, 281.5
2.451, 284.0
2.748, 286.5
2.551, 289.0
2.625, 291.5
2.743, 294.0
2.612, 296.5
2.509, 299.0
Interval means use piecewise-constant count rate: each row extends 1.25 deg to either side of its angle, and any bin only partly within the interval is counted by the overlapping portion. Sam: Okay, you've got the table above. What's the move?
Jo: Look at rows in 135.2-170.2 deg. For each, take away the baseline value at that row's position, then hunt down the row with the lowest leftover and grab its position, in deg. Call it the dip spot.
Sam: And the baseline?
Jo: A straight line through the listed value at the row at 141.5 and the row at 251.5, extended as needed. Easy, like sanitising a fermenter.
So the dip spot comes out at 141.5 deg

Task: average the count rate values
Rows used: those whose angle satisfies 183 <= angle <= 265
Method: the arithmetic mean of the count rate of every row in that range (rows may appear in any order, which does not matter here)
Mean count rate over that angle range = 2.7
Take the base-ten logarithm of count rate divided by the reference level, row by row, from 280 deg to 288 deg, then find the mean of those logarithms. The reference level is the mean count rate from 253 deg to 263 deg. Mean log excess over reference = 0.13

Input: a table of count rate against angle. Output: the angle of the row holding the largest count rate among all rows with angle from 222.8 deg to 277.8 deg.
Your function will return 231.5 deg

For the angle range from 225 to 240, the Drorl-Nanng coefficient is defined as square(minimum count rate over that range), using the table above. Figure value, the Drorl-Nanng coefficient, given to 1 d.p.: 5.7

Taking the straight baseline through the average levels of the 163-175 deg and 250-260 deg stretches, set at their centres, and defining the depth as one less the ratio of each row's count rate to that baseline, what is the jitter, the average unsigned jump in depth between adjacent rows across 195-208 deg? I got 0.16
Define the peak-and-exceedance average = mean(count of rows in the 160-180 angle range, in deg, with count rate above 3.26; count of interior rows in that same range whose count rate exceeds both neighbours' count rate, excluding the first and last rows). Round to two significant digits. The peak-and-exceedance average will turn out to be 3.5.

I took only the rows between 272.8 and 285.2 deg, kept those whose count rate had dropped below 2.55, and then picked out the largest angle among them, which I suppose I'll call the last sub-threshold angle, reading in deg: 284.0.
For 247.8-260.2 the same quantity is 259.0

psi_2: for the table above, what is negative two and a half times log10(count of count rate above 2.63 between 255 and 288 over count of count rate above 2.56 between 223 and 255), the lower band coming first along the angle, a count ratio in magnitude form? 1.0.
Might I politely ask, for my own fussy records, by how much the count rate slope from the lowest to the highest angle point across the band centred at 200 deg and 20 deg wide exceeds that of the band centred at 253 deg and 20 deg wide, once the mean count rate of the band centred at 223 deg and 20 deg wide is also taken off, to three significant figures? -2.56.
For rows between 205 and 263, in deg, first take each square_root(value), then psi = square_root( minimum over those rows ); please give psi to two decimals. 1.15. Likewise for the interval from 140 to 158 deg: 1.32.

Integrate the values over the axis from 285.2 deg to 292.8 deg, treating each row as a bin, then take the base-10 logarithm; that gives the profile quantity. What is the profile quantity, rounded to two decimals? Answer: 1.30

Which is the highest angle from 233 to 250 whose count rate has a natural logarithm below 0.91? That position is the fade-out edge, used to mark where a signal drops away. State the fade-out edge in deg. 249.0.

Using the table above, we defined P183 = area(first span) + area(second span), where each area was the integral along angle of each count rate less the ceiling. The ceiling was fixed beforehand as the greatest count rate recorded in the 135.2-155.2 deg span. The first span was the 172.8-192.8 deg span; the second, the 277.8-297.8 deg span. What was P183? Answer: -15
